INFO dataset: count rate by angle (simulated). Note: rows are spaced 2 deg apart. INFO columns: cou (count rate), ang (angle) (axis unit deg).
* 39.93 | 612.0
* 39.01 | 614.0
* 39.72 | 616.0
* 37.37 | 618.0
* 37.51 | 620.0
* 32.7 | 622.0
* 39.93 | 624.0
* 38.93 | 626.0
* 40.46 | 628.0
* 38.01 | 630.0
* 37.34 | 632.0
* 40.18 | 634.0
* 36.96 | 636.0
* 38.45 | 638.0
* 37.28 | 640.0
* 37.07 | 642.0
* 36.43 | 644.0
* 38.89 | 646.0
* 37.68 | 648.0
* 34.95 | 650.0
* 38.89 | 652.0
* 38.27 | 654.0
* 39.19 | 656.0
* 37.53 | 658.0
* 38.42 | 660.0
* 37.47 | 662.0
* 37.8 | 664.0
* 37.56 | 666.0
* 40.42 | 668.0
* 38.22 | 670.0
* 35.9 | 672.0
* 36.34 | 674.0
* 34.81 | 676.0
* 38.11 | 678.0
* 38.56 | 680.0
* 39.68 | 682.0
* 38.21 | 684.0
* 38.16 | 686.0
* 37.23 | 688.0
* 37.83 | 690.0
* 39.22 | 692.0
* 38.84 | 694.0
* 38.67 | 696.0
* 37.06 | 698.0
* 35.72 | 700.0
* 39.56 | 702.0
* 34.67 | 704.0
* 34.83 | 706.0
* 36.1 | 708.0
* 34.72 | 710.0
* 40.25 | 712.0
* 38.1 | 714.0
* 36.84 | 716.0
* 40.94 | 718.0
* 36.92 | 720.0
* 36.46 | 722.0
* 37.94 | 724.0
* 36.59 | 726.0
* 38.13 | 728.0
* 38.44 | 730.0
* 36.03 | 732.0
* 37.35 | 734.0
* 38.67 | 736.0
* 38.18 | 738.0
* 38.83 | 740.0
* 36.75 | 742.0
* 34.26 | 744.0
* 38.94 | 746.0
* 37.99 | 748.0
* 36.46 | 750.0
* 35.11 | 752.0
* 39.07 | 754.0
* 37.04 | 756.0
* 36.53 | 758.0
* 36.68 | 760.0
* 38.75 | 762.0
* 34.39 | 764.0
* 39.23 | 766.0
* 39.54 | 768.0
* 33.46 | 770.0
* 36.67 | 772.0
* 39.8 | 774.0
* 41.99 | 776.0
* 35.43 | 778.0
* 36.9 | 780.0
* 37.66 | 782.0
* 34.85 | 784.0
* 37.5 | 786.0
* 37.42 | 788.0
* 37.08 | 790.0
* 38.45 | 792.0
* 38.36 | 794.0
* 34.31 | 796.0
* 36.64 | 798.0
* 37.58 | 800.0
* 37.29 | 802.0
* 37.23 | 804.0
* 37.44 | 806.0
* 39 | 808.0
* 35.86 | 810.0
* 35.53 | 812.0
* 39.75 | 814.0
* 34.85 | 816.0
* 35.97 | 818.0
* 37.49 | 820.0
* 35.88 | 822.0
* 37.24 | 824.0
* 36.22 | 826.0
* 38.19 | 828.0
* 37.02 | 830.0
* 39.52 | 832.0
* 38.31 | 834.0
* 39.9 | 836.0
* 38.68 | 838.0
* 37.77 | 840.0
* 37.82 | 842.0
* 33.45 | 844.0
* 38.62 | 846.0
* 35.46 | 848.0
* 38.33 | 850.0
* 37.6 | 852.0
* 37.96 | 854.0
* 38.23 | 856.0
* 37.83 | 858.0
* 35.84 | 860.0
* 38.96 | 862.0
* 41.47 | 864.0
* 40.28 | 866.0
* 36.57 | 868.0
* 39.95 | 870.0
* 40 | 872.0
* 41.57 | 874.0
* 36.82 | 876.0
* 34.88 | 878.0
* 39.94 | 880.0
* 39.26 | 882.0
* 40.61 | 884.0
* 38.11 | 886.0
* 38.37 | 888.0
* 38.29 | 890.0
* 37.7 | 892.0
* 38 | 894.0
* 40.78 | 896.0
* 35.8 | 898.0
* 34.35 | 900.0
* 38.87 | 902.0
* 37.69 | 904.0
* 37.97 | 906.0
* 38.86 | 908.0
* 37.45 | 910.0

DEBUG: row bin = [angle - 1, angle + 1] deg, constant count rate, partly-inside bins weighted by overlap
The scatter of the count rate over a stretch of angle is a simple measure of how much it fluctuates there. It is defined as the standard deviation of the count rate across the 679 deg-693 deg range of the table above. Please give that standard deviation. 0.8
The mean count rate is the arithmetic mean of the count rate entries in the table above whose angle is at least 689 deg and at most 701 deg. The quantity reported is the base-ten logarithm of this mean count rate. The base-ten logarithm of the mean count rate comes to 1.58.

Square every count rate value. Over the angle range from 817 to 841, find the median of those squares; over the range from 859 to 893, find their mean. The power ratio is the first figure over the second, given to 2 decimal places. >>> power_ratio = 0.94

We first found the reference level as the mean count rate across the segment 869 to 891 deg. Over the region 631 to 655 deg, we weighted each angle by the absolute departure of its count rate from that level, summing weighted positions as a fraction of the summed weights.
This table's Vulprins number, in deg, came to 642.5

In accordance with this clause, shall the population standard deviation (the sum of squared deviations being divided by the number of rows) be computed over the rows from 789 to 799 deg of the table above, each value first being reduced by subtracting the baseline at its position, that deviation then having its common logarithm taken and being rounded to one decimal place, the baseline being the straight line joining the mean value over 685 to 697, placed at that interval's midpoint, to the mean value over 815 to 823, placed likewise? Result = 0.2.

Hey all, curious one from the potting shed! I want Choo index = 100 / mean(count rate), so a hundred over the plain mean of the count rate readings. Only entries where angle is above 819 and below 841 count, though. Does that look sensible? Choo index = 2.64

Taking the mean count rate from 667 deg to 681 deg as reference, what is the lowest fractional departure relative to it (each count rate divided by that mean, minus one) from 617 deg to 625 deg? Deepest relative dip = -0.13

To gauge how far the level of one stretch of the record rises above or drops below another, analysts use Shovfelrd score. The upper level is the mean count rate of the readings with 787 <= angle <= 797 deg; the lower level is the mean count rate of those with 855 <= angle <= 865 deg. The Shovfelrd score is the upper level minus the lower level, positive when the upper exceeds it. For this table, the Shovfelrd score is -1.3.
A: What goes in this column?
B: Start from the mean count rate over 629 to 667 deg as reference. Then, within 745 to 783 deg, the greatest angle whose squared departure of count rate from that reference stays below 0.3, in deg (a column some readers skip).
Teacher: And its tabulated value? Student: 782.0 deg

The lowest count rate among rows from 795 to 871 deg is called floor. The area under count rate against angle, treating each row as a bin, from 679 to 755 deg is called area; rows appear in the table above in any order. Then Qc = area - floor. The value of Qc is 2821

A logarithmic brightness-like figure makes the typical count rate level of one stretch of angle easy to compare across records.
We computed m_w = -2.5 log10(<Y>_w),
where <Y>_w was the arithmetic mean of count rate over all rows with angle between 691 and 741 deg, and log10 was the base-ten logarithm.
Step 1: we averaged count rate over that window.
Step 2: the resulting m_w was -3.94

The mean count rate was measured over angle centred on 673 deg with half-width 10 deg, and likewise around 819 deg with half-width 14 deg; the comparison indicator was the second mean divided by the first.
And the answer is 0.98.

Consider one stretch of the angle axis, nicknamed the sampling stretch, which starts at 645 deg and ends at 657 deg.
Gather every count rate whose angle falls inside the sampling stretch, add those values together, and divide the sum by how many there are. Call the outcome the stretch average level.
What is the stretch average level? 37.98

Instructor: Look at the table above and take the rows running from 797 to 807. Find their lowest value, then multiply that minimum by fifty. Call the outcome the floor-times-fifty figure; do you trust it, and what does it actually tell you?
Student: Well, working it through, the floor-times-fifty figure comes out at 1832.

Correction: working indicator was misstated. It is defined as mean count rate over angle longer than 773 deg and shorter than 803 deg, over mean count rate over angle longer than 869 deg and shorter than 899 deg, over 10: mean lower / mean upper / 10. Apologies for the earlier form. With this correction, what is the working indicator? 0.097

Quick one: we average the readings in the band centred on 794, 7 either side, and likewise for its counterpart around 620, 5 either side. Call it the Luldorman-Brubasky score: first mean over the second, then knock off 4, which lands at -3.01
